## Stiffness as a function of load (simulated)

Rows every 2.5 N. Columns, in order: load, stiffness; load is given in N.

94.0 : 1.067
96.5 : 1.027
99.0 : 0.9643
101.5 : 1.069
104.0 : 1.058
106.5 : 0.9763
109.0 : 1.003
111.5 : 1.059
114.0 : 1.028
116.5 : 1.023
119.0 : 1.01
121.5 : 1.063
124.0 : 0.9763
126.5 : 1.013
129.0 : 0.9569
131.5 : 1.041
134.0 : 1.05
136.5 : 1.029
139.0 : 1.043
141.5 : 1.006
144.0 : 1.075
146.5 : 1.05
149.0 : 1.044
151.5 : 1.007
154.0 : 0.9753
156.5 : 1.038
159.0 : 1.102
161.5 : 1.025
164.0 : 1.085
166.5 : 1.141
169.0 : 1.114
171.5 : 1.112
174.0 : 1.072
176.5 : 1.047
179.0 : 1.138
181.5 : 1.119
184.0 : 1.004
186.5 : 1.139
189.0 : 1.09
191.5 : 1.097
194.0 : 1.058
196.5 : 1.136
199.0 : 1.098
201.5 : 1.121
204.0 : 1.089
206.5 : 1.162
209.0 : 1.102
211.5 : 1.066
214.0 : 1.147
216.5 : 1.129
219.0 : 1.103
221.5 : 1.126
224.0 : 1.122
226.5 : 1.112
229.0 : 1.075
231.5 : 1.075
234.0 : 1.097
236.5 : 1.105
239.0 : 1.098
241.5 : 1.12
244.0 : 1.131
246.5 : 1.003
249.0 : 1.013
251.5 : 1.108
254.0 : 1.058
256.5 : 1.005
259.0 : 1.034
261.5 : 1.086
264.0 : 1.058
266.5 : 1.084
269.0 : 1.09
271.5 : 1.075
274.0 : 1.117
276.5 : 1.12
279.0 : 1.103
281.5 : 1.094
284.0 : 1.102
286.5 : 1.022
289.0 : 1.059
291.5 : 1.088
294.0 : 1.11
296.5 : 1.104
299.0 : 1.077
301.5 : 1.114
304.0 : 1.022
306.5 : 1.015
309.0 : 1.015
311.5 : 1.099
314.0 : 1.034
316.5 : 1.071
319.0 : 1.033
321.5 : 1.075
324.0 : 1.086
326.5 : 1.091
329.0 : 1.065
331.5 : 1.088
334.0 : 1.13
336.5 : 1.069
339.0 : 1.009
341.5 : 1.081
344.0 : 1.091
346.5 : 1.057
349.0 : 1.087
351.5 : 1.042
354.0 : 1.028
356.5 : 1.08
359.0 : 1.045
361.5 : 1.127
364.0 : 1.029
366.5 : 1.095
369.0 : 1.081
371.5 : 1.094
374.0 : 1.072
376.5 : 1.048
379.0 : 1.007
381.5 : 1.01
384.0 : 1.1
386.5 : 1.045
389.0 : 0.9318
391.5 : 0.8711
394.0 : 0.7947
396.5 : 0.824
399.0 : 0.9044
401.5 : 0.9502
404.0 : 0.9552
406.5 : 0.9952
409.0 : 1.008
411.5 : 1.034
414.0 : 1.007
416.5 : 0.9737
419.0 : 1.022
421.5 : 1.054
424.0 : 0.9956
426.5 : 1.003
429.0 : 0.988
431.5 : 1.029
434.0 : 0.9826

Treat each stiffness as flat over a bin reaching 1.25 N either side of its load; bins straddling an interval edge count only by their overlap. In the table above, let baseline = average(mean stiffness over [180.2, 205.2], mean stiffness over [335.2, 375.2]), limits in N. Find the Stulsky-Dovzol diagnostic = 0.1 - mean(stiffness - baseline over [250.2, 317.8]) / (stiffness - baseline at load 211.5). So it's -0.5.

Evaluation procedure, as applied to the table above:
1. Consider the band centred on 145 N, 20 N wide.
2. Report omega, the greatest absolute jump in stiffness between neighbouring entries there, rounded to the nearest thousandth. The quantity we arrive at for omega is 0.069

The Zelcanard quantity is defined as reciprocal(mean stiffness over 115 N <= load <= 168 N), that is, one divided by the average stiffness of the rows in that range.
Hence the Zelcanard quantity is 0.965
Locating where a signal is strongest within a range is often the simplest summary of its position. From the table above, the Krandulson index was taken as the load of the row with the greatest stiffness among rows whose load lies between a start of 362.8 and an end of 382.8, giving 366.5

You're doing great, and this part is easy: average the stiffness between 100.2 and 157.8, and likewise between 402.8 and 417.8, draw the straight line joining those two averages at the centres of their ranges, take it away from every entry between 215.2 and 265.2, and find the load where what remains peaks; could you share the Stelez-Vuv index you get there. 244.0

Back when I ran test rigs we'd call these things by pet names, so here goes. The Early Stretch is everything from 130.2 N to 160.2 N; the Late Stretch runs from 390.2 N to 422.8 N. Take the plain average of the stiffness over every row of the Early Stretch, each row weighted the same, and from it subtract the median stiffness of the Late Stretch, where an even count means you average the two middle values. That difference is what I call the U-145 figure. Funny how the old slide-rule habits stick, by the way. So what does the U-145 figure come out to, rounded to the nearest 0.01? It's 0.06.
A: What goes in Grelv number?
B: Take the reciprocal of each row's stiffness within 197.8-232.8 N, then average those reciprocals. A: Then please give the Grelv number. 0.902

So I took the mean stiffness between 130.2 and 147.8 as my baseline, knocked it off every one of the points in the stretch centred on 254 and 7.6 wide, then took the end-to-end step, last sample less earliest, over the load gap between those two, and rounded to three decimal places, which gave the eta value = -0.021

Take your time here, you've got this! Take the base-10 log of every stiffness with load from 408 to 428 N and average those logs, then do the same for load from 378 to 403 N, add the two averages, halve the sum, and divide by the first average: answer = -2.2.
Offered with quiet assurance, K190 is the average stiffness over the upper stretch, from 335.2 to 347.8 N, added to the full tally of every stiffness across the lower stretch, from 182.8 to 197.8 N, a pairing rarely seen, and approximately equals 7.6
